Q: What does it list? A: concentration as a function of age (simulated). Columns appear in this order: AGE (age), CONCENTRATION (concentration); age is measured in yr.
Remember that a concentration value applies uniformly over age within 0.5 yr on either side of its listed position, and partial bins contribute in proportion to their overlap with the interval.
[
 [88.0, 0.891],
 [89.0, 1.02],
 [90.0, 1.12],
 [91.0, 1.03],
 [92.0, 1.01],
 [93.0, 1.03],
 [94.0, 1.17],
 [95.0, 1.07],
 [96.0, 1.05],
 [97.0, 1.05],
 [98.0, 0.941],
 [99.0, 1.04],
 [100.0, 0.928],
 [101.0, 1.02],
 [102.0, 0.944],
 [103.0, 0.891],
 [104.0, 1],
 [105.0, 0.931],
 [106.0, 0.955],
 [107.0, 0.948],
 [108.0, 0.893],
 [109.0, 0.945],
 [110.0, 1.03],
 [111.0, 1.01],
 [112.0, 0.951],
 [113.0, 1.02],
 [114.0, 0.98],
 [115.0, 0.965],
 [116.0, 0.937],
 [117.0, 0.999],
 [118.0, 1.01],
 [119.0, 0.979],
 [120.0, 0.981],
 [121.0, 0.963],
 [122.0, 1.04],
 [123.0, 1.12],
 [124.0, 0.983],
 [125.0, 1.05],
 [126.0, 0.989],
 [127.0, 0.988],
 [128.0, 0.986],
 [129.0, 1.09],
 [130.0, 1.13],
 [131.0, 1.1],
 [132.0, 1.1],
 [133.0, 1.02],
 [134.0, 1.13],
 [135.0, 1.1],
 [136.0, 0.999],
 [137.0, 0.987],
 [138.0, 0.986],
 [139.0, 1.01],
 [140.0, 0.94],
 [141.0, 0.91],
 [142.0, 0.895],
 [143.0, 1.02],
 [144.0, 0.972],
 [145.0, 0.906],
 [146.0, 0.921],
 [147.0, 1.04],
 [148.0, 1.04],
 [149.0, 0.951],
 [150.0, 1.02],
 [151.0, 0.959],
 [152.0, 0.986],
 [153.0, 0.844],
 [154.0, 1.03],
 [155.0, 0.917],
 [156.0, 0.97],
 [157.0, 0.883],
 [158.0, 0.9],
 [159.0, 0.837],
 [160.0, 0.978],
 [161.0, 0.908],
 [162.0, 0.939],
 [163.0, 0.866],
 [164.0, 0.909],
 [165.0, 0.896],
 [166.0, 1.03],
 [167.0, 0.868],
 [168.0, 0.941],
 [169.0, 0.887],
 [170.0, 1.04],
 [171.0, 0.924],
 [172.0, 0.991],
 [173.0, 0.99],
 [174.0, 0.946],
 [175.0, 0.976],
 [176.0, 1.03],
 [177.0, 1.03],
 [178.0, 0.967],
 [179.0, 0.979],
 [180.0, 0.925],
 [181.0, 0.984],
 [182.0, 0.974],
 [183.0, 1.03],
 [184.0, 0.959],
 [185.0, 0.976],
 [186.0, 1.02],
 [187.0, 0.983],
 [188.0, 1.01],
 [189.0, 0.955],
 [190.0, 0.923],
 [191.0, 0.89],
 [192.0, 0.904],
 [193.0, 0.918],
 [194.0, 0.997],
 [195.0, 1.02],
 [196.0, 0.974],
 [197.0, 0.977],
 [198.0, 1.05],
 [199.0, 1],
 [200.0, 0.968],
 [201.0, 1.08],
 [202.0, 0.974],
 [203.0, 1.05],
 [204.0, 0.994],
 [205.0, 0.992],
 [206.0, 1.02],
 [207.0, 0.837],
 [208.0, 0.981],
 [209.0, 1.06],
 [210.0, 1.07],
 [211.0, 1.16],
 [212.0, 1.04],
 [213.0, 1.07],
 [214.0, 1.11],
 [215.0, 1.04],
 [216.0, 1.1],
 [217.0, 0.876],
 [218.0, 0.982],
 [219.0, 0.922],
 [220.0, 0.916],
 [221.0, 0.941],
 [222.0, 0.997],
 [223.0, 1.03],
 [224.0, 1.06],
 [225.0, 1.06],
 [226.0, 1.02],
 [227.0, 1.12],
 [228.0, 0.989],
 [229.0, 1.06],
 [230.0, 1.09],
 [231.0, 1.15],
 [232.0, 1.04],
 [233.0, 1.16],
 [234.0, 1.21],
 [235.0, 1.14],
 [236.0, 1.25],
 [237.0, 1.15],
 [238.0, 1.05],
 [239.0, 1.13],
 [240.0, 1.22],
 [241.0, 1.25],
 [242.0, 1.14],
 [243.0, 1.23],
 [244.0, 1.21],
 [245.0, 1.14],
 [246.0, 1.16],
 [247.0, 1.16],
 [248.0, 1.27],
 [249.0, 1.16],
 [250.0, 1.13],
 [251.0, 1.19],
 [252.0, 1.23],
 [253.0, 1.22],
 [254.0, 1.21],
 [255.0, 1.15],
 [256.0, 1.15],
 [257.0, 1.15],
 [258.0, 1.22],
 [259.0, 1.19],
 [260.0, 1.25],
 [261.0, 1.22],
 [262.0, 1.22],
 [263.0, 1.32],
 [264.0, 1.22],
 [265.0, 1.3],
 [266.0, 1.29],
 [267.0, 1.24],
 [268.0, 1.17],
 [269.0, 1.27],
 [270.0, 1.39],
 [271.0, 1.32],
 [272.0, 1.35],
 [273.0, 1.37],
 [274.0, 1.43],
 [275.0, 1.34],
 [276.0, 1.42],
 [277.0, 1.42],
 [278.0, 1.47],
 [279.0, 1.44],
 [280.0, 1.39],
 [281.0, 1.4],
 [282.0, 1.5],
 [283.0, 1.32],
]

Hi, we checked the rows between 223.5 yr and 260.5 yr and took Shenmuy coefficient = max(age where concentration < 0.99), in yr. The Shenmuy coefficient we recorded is 228.0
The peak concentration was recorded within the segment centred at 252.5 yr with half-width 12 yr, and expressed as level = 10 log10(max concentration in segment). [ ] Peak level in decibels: 1.2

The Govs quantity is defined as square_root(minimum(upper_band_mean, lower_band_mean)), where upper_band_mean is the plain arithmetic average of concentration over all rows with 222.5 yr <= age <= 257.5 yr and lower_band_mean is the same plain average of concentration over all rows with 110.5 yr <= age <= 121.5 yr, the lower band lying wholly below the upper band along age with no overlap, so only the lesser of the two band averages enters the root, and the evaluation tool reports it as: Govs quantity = 0.99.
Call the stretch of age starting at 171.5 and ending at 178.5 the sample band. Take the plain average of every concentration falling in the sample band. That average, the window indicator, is 0.99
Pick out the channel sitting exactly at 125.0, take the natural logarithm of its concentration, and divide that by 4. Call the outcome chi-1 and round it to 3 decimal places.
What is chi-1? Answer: 0.012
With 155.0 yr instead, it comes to -0.022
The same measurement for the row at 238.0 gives 0.012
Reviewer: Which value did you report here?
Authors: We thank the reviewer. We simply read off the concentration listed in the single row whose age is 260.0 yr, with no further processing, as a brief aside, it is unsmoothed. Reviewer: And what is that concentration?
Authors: 1.25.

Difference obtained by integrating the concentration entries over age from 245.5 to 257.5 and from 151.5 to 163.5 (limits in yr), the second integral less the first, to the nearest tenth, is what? -3.1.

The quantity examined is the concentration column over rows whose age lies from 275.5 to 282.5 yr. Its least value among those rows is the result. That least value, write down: 1.39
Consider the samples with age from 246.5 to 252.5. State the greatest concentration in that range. 1.27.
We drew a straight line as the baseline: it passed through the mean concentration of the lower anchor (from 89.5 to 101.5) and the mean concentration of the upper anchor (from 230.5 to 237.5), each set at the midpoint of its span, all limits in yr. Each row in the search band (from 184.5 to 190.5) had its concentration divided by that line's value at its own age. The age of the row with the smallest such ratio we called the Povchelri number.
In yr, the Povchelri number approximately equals 190.0 yr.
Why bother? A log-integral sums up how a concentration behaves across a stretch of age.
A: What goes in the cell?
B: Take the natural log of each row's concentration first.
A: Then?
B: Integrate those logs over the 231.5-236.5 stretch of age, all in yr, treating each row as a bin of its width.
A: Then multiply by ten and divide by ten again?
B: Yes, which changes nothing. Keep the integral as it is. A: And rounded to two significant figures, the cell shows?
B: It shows 0.73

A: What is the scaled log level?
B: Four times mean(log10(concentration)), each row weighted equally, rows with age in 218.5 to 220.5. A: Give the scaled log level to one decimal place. -0.1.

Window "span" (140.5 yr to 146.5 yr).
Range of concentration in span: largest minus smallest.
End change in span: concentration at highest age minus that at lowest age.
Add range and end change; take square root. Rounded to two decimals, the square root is 0.37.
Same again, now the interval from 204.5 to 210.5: 0.56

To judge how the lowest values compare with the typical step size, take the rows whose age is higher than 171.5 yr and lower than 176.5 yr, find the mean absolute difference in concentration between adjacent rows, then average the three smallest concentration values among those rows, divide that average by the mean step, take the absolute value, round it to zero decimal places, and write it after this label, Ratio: 30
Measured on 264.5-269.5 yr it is 21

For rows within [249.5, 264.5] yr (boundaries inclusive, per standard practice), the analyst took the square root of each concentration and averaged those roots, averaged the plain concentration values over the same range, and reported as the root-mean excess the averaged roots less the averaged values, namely -0.107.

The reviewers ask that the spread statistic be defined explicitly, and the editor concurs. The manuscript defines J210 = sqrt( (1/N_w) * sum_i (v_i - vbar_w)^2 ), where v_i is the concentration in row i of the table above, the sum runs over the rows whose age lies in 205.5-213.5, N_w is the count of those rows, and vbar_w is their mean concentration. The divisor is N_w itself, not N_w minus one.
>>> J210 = 0.087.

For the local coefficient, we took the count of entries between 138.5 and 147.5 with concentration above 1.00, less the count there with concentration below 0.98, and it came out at -3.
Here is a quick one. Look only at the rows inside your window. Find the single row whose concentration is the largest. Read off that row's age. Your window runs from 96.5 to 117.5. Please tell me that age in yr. 97.0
